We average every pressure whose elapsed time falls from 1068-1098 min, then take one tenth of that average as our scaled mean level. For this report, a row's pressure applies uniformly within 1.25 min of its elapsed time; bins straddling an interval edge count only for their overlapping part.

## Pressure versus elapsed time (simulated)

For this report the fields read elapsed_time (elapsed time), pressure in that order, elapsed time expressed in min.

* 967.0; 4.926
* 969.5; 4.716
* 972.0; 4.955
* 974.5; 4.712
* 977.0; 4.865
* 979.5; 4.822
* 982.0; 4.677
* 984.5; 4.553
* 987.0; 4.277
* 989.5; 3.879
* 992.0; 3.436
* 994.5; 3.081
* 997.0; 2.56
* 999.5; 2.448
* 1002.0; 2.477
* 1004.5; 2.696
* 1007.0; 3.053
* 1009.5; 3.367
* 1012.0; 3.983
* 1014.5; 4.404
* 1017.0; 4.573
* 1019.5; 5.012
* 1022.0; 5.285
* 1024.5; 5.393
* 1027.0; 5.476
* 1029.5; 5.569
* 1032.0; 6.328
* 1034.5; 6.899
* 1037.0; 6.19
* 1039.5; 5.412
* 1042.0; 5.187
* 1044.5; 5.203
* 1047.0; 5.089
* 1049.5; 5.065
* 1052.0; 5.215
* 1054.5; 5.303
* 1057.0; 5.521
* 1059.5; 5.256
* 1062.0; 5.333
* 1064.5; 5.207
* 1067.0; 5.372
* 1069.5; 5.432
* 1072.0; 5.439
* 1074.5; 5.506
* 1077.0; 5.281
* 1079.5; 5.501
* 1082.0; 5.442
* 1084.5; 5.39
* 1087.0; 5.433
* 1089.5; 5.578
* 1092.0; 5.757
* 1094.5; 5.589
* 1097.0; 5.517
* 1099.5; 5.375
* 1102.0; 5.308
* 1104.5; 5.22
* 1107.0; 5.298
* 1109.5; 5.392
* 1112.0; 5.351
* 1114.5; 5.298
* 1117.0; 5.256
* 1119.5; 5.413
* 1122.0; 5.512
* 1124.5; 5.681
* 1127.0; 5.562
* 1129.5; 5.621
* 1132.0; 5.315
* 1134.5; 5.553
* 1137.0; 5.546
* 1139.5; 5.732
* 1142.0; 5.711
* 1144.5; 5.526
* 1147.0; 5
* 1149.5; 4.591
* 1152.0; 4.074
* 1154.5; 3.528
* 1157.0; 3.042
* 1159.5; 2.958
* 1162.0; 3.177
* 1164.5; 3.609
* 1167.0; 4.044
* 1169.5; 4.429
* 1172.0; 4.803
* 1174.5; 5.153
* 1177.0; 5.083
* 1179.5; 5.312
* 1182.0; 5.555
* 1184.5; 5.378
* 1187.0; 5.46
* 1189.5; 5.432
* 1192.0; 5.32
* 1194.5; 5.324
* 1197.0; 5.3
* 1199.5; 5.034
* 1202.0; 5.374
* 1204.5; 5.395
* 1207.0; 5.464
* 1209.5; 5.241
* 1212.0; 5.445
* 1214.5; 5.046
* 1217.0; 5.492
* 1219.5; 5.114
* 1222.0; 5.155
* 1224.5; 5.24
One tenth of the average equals 0.549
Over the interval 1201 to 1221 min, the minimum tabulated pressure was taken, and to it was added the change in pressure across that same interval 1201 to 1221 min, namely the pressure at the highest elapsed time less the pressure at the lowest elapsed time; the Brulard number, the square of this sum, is 23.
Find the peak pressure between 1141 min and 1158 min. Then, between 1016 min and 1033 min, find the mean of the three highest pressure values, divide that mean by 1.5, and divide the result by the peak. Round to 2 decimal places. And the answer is 0.68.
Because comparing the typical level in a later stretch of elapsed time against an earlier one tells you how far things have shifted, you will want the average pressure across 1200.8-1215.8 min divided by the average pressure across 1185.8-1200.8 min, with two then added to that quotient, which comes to 3.00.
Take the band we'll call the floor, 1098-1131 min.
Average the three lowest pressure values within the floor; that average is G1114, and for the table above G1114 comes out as 5.26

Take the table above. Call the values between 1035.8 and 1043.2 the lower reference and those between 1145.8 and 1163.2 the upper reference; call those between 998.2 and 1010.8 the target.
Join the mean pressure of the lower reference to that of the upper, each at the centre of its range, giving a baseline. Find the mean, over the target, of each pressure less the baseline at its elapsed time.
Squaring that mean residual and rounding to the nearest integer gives 11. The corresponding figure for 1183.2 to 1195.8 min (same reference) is 5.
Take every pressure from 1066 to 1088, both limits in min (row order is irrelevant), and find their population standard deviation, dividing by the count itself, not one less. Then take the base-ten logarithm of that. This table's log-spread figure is -1.2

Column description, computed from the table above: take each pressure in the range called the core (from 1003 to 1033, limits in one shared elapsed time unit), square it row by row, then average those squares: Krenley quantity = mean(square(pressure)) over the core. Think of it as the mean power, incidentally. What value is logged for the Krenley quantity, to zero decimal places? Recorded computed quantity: 22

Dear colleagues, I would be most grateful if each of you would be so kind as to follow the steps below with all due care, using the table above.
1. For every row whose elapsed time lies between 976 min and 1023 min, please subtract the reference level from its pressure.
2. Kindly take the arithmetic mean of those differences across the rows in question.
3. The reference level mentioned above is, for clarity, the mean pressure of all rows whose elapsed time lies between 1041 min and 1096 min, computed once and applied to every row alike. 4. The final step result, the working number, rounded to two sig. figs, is -1.5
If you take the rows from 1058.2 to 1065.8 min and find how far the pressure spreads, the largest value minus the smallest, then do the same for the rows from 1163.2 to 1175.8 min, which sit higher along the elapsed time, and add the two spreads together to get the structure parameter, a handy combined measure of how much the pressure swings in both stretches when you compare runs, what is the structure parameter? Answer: 1.7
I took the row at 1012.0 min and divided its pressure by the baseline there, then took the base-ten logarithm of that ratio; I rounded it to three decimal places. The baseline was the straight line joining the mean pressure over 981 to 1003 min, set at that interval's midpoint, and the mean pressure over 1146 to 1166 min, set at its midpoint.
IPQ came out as 0.054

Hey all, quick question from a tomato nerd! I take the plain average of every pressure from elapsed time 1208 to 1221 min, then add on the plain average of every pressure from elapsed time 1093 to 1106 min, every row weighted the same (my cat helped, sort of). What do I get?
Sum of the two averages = 10.7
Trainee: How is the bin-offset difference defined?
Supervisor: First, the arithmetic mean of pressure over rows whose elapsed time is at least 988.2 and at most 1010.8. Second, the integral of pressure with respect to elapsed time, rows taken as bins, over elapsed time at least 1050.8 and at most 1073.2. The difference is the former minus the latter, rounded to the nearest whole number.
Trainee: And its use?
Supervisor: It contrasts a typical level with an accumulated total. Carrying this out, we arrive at -117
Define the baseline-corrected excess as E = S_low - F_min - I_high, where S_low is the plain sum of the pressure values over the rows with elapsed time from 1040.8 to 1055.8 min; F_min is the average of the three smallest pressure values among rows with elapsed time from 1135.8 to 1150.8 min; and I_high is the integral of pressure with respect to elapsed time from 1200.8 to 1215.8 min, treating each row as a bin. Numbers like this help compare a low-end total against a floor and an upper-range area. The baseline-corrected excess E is -54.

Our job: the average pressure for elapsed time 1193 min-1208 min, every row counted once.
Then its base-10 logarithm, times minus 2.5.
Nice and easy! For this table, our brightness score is -1.81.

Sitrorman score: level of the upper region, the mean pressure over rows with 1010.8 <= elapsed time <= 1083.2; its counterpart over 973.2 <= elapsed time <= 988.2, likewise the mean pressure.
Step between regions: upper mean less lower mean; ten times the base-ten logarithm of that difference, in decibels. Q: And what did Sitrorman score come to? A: -1.6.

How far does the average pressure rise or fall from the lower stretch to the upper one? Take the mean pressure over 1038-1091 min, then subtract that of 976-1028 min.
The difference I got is 1.3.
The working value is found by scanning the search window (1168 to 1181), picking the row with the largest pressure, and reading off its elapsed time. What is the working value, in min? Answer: 1179.5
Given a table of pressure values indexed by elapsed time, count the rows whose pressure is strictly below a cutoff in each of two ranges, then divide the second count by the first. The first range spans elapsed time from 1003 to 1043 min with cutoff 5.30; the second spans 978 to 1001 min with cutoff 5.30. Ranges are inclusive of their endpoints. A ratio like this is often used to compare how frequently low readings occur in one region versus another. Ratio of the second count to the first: 1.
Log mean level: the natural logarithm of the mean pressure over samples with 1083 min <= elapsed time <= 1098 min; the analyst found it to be 1.71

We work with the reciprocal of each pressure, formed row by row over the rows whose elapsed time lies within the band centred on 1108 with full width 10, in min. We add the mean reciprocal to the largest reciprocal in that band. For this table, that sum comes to 0.380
